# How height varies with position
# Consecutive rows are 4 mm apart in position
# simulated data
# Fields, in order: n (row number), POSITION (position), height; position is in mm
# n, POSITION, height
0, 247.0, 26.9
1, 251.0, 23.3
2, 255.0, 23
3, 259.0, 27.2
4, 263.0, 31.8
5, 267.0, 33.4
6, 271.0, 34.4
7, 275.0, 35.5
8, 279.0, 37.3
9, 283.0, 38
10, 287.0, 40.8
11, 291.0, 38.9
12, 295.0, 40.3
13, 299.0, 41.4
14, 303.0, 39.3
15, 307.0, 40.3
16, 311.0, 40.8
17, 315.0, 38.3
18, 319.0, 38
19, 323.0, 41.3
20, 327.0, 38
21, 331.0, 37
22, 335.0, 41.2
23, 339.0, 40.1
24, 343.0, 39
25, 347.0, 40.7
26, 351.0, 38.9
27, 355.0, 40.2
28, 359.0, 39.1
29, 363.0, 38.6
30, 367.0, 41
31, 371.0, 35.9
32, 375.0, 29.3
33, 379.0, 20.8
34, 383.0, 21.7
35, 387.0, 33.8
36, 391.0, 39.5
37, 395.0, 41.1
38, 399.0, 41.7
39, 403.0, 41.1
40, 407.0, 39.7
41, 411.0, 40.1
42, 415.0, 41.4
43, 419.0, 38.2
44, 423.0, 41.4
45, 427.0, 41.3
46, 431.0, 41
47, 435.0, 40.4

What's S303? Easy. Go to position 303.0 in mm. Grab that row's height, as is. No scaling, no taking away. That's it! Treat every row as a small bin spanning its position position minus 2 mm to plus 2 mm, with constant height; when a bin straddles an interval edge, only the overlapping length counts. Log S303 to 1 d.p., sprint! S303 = 39.3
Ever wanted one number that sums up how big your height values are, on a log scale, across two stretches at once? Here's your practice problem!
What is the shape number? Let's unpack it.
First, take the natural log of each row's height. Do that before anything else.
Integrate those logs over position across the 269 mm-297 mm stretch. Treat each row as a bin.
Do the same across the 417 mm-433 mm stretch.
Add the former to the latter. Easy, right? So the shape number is 161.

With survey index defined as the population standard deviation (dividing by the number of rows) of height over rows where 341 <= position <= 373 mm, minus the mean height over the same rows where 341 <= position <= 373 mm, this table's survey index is -37.7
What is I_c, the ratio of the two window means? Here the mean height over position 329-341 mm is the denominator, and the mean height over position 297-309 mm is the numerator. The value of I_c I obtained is 1.02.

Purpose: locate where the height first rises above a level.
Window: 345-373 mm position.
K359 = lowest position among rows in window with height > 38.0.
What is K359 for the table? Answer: 347.0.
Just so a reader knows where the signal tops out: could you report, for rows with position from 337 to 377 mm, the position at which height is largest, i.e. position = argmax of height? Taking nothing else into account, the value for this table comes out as 367.0 mm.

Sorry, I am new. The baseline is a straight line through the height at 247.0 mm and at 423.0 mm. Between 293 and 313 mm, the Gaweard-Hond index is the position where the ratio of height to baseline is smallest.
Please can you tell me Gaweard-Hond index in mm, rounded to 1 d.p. 303.0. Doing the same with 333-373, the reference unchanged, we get 371.0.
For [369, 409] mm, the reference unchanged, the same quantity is 379.0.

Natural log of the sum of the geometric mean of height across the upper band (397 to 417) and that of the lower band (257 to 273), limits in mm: 4.28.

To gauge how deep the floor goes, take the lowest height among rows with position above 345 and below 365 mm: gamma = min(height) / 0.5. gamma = 77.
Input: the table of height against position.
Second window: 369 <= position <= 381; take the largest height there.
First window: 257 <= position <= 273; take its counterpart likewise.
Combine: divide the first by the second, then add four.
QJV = 4.96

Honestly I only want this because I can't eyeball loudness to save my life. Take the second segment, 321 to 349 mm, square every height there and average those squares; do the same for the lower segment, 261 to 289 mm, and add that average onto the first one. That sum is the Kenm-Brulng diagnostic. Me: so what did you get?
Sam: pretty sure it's 2867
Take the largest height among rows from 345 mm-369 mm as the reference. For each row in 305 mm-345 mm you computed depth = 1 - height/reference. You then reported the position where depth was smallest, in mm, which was 323.0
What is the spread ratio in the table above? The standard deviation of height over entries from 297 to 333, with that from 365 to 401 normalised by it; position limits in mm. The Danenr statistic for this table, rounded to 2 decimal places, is 5.04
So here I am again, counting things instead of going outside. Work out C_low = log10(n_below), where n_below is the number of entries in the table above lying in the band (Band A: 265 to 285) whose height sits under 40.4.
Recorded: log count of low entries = 0.70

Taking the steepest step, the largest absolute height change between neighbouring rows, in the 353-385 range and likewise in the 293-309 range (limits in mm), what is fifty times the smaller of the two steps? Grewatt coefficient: 105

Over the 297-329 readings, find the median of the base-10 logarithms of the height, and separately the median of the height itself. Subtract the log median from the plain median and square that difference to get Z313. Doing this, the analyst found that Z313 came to 1459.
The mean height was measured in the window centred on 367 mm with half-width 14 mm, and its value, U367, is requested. 35.0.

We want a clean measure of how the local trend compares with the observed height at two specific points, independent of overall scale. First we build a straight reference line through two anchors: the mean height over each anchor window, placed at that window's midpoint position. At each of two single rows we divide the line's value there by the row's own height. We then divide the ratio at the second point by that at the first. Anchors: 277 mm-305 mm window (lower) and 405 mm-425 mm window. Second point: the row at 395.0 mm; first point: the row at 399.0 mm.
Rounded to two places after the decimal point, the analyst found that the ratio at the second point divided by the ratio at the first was 1.01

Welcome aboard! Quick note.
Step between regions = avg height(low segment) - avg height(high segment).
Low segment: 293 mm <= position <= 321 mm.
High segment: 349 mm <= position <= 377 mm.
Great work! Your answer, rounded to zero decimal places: 2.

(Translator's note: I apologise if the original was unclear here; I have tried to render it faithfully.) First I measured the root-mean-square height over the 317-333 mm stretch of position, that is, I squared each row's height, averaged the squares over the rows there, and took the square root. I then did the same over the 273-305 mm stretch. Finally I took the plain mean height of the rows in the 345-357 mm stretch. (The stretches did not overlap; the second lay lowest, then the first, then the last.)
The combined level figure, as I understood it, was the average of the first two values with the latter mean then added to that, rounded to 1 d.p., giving 78.7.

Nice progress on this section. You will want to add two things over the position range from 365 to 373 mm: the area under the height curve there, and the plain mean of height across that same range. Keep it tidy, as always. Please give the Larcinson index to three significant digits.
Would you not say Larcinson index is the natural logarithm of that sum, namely 5.85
